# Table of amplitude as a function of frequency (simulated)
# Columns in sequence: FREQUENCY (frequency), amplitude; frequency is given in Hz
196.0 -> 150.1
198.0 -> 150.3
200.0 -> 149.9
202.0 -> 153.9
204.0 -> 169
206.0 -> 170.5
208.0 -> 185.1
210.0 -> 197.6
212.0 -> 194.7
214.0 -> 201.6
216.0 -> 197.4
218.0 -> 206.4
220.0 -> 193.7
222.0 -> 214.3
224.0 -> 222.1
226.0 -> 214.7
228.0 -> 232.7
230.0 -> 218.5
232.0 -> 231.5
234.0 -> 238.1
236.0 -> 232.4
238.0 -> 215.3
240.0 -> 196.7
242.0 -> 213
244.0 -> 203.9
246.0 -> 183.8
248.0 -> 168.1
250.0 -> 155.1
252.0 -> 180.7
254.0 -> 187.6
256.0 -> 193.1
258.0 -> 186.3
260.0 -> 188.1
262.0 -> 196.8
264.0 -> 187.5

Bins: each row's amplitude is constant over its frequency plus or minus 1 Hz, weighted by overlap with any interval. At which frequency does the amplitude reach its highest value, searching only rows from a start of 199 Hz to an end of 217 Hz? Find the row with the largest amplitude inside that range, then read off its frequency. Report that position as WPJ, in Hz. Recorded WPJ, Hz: 214.0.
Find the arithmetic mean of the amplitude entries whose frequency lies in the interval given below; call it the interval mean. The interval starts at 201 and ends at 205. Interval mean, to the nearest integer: 161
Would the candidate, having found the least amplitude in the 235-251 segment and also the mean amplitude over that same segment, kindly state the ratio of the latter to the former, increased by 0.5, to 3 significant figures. 1.76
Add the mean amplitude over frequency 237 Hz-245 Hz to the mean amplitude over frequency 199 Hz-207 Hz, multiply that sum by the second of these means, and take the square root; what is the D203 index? 243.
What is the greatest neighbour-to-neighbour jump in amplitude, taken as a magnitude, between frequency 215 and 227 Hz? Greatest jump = 21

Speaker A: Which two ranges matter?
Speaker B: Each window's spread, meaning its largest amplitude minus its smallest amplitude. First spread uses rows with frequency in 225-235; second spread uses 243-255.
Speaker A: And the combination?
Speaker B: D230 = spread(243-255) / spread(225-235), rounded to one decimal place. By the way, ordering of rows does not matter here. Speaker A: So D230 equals 2.1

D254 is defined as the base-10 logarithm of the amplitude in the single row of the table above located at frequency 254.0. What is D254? 2.27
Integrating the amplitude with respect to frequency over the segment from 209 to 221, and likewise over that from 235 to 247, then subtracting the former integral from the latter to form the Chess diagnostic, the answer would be 107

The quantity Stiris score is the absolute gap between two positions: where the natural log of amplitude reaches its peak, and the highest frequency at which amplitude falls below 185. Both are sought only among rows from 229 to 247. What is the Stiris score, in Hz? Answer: 12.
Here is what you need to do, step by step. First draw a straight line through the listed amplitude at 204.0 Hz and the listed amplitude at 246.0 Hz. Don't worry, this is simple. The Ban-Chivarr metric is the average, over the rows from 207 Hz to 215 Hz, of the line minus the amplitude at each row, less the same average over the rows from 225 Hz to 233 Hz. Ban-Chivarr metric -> 23.3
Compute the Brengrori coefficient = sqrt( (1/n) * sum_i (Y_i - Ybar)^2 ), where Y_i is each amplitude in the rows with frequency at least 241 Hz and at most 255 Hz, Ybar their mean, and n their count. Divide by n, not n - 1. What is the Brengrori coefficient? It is 18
